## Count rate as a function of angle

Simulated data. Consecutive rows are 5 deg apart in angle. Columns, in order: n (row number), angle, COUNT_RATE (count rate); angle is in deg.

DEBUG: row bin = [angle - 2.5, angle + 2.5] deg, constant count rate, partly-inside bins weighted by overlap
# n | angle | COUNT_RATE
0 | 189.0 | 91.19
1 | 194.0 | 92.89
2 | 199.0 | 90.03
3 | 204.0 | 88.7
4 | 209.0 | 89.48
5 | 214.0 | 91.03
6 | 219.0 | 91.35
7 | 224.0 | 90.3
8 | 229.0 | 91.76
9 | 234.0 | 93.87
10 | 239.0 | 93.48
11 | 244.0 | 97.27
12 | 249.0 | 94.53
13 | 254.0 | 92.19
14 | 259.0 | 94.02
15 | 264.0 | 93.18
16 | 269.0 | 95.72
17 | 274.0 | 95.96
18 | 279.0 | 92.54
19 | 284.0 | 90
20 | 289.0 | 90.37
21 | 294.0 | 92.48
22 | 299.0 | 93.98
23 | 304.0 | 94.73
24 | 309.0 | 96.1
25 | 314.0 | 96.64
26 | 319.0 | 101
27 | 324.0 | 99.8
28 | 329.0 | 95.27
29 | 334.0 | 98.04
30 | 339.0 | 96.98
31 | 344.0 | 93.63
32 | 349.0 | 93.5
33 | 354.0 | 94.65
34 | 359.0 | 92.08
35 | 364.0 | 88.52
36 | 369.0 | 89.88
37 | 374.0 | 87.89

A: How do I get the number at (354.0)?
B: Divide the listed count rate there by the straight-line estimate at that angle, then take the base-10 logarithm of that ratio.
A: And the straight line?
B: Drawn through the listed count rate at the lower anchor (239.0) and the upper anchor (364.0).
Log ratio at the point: 0.027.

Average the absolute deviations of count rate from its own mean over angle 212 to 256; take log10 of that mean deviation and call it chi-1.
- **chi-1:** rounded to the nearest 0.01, 0.23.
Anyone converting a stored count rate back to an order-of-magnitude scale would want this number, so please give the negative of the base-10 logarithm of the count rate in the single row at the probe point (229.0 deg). -1.96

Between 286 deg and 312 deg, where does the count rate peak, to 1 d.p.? 309.0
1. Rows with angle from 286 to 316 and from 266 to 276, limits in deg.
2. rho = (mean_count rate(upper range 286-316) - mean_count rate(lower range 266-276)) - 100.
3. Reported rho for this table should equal -102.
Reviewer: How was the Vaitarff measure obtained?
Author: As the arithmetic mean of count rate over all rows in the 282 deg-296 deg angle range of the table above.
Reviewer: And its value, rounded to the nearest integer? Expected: 91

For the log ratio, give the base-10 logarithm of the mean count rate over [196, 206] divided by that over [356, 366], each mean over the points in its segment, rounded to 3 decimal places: -0.005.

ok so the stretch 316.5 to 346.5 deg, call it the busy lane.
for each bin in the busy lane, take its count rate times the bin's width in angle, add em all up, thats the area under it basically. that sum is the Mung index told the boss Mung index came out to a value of 2924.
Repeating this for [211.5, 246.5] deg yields 3245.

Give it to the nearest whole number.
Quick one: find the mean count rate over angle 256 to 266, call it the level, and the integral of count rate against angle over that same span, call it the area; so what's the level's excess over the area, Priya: -842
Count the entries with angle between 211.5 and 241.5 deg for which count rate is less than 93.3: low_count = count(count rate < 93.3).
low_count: 4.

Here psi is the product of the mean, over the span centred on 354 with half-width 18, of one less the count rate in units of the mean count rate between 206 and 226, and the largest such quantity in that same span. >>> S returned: -0.0005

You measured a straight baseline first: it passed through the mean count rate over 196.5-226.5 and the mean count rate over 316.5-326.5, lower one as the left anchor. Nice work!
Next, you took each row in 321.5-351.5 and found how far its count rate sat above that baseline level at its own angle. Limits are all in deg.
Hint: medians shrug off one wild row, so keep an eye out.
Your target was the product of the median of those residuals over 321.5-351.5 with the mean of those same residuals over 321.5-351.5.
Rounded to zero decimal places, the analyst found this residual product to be 30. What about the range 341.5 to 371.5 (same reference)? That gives 124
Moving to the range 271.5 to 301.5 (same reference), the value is 22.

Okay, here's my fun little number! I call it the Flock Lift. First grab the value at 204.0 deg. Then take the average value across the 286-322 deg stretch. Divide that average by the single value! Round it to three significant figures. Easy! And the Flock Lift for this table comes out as 1.07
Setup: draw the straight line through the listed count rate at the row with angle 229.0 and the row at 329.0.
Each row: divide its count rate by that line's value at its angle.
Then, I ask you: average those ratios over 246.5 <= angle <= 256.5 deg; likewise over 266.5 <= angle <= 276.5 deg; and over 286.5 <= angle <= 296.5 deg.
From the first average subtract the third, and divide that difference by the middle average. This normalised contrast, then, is 0.035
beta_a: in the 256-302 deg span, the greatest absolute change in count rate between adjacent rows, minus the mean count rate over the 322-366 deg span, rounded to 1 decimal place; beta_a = -91.3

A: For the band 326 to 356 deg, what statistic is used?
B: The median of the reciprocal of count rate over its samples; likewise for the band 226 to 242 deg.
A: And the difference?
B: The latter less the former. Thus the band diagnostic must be 0.0002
